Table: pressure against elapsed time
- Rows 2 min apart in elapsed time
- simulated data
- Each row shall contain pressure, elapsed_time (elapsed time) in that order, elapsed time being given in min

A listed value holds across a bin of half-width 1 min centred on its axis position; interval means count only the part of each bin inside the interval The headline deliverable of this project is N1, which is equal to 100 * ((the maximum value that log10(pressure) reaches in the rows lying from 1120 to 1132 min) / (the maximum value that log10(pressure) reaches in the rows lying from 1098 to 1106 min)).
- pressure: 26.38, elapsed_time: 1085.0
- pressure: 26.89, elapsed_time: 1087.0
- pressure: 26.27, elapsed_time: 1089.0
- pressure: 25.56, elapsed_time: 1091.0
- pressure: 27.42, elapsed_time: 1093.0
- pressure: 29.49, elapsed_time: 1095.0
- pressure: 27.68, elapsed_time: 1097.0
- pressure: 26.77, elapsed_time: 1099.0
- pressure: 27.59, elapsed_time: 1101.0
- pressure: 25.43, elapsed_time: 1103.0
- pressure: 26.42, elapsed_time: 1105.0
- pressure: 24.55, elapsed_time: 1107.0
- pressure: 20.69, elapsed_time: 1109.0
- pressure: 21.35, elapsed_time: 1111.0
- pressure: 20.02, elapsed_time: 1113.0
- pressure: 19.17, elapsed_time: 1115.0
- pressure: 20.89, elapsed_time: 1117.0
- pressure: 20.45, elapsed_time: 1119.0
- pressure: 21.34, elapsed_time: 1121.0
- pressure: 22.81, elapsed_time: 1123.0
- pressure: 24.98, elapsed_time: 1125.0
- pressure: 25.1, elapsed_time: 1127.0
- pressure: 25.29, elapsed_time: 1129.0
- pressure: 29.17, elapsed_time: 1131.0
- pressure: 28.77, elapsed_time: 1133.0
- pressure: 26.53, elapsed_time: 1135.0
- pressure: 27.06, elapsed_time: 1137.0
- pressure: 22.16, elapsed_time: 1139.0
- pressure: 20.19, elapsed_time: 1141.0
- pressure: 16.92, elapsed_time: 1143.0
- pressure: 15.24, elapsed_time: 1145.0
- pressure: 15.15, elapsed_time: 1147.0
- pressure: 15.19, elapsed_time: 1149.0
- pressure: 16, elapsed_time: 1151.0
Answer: 102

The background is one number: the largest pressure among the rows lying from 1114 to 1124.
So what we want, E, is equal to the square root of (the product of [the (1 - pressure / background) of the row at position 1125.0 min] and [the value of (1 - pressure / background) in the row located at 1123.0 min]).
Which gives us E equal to 0.00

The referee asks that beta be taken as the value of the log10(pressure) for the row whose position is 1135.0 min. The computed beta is 1.424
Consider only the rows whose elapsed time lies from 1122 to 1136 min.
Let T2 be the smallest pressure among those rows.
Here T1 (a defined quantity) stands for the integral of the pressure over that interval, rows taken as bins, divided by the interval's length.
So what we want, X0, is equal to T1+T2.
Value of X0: 49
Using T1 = 26.1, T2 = 22.81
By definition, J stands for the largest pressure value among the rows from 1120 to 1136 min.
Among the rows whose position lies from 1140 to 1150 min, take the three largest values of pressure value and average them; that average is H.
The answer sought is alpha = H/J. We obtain 0.60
